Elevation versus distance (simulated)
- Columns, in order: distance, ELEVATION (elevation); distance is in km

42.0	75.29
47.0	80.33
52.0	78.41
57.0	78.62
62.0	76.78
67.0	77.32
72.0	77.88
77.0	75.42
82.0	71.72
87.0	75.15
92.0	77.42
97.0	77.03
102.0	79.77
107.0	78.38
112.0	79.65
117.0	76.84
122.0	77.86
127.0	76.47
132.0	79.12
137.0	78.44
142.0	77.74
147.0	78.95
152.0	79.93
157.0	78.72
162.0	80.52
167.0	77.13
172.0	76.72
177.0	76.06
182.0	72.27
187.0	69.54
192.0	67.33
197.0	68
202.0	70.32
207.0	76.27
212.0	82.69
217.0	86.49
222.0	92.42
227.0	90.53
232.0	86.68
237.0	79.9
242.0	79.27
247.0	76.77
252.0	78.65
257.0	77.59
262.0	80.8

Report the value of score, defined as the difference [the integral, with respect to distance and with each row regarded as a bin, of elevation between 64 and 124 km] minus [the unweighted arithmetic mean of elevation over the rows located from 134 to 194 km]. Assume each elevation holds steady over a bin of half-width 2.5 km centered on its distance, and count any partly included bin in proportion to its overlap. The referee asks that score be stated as 4546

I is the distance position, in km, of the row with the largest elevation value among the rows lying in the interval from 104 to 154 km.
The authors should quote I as 152.0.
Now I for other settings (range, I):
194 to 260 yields 222.0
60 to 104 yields 102.0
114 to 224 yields 222.0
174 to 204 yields 177.0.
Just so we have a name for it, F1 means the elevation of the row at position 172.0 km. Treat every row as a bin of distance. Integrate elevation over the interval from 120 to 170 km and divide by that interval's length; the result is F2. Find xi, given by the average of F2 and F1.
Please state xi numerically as 78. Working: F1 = 76.72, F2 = 78.5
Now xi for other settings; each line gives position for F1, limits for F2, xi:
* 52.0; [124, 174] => 78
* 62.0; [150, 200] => 76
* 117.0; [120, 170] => 78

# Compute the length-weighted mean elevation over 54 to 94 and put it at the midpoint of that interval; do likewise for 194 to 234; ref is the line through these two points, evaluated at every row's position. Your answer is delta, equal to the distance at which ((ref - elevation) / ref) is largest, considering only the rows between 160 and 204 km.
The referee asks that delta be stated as 192.0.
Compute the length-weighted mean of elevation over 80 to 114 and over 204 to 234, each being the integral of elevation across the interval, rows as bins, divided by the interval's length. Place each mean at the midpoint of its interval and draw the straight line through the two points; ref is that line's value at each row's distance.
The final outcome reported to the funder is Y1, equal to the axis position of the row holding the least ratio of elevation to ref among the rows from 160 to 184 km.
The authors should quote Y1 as 182.0 km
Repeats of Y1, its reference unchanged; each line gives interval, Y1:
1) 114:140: 127.0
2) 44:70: 62.0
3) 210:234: 212.0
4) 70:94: 82.0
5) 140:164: 157.0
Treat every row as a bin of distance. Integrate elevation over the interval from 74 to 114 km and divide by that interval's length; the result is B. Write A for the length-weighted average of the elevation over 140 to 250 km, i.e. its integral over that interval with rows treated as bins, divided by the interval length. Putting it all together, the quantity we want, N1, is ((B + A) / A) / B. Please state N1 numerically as 0.0258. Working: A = 78.4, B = 76.8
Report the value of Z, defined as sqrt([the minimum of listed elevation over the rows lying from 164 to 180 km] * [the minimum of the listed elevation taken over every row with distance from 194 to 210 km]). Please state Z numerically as 71.9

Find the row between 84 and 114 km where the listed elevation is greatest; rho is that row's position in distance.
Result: 102.0 km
